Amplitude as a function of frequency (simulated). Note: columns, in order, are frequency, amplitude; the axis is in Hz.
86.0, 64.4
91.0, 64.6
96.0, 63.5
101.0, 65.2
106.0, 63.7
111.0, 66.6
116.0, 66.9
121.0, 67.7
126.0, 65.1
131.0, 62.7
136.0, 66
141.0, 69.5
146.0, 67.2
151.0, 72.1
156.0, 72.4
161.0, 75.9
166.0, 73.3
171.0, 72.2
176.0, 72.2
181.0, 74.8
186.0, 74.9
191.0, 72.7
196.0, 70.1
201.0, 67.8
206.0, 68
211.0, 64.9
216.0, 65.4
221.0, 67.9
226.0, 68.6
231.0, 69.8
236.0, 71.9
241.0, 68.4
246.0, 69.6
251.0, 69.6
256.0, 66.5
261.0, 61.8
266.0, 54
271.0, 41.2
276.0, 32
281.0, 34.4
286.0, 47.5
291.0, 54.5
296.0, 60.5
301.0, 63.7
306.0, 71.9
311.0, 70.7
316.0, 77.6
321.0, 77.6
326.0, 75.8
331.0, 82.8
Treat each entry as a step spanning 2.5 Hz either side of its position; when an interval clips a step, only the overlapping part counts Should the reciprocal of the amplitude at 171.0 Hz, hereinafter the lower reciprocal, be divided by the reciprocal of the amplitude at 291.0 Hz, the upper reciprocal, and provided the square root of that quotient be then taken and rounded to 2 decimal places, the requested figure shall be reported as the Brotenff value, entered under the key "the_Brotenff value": 0.87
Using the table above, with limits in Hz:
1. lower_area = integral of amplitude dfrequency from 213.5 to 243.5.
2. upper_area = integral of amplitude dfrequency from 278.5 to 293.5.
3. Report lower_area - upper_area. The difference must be 1378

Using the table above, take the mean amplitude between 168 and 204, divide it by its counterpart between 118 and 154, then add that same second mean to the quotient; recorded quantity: 68.3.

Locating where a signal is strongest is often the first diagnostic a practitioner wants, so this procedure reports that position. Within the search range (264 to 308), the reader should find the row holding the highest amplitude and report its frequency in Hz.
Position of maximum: 306.0 Hz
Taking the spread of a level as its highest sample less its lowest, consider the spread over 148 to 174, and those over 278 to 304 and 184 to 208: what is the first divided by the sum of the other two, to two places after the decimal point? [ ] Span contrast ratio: 0.10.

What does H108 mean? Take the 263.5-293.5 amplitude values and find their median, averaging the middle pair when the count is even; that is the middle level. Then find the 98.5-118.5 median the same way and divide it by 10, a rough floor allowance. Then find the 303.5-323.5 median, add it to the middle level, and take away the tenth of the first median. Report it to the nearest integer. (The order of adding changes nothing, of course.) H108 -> 113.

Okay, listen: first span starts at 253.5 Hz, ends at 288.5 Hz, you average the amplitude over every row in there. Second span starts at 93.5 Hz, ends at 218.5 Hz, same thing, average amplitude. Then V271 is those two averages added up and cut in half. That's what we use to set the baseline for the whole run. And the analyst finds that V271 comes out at 59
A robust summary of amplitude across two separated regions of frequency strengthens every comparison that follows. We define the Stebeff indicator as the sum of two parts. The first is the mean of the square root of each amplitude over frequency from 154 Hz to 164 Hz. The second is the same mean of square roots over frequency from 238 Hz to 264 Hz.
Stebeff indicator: 16.8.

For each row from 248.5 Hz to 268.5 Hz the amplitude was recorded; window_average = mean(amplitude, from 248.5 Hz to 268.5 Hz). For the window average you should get 63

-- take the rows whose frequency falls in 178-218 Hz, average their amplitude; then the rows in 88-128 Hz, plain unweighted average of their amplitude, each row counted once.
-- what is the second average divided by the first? 0.94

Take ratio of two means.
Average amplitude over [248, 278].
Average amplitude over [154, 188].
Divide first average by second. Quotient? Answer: 0.74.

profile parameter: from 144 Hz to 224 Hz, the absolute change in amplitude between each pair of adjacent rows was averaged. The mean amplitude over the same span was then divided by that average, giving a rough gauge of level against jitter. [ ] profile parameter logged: 37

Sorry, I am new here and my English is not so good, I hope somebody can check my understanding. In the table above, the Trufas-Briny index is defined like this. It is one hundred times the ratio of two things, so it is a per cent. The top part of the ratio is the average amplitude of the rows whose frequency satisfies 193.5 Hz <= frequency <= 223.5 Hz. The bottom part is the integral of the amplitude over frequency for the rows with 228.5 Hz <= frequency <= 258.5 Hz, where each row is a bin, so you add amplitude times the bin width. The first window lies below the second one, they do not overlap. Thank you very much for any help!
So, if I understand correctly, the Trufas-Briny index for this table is 3.2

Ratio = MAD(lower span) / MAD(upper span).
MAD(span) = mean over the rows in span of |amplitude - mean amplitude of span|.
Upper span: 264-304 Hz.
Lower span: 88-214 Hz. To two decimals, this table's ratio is 0.36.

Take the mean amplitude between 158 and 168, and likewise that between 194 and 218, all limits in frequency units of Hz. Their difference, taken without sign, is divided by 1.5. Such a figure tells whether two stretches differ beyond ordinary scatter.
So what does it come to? 4.9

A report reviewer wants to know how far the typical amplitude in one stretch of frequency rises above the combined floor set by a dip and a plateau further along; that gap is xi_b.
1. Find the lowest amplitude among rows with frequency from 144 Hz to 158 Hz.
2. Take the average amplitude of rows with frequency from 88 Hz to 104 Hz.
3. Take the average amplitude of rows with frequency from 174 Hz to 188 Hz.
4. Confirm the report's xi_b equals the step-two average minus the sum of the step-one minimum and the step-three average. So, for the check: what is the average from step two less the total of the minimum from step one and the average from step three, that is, -77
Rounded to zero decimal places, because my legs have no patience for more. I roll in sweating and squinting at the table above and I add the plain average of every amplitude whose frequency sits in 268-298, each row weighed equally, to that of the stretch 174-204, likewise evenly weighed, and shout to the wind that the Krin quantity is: 117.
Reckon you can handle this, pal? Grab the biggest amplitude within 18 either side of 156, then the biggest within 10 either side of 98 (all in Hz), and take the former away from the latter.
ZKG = -11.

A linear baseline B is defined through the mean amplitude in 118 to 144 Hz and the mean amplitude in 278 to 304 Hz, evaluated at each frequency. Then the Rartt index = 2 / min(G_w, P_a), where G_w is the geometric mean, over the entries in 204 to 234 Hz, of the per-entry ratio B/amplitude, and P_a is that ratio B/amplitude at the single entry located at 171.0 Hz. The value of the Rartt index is 2.30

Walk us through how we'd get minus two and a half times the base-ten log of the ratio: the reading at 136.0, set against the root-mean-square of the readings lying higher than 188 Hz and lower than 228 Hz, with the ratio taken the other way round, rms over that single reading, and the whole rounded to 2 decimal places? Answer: -0.04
